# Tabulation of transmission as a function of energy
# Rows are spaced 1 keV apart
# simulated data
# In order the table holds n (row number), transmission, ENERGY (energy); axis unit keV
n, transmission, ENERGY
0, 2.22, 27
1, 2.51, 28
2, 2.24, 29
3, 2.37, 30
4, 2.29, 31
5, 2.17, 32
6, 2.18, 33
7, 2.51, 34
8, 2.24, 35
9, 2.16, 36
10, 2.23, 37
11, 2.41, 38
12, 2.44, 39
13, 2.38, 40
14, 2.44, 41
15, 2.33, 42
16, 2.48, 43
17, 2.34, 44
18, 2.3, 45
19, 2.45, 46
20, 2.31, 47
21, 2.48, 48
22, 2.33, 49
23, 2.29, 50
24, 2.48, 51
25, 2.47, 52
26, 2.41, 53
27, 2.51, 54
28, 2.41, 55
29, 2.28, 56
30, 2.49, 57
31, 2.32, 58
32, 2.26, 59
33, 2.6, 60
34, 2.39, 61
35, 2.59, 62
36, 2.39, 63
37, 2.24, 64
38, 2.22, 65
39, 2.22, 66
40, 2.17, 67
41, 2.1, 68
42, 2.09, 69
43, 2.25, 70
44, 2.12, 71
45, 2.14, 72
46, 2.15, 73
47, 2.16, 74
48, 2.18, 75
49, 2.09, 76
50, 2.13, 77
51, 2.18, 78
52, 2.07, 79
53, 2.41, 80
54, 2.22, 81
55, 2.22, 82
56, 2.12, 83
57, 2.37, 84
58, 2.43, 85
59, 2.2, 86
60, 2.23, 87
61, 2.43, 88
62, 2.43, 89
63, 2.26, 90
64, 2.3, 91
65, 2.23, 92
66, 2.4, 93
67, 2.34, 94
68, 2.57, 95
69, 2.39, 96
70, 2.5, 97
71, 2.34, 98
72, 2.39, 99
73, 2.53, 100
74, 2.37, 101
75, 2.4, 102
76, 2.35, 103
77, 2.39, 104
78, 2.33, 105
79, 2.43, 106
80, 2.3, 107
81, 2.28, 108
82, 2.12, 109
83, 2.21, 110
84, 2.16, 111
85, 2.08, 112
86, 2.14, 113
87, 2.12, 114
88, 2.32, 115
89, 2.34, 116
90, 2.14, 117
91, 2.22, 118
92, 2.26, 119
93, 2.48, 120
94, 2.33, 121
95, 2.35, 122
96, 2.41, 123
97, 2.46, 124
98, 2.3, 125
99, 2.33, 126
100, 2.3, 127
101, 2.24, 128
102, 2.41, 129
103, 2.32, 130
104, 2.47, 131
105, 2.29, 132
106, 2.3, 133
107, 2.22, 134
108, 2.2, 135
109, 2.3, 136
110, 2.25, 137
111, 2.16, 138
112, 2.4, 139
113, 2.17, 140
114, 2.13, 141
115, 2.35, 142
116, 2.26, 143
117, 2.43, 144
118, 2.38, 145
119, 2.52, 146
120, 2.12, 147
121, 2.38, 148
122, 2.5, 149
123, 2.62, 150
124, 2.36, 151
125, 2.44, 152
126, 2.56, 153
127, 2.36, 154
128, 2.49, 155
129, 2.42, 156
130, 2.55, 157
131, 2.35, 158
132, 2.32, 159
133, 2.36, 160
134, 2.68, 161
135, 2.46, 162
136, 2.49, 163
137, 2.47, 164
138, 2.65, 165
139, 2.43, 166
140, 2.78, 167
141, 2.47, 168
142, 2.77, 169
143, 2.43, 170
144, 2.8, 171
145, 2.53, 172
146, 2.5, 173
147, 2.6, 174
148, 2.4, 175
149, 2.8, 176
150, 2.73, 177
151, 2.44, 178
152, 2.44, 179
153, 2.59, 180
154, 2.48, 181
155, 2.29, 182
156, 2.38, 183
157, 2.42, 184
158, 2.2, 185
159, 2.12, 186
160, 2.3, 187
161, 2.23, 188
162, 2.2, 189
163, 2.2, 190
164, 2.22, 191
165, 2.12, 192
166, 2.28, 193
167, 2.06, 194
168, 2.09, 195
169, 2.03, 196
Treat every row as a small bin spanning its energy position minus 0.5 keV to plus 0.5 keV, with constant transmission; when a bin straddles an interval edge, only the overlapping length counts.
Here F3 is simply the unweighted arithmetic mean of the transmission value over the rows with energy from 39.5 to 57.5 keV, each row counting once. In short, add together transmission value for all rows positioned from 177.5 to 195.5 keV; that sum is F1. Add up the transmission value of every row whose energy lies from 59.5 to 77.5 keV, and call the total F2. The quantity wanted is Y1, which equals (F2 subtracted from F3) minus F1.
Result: -78.89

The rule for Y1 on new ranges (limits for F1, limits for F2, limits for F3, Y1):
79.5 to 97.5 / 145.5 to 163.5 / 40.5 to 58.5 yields -83.63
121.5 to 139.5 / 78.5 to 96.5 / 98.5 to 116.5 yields -81.04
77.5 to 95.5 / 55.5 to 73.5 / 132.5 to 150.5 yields -80.11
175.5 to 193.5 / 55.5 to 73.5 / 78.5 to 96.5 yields -81.15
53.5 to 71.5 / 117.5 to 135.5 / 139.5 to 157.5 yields -81.15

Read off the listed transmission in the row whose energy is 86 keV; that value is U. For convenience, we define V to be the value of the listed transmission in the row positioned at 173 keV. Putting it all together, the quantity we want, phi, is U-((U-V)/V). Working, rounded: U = 2.2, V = 2.5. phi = 2.32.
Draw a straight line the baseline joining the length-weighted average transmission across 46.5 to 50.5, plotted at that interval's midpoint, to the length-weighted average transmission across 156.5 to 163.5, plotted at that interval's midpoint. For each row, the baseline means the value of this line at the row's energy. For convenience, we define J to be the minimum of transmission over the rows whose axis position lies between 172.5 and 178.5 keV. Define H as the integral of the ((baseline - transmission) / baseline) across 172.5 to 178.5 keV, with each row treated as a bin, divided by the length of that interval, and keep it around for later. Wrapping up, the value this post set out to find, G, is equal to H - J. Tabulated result -2.4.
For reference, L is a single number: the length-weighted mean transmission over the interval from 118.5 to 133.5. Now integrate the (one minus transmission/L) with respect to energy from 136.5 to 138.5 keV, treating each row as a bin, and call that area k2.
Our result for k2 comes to 0.12 keV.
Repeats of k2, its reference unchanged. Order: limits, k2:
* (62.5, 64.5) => 0.03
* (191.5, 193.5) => 0.13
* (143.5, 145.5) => -0.05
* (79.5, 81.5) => 0.03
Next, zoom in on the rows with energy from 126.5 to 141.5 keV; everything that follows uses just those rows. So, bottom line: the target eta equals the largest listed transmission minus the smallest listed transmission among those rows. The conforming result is 0.34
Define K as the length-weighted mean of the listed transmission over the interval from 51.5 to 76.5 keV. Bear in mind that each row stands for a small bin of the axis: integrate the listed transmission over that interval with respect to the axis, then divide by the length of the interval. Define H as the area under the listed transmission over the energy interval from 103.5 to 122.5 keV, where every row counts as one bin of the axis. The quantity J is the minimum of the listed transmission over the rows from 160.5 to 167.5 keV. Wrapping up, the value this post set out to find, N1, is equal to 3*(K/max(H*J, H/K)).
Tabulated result 0.07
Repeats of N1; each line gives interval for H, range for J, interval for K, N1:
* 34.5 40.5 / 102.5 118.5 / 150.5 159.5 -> 0.25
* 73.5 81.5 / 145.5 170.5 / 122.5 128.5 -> 0.19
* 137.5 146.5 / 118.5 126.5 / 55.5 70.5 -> 0.15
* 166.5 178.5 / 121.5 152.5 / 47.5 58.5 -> 0.11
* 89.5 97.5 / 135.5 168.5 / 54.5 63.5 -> 0.18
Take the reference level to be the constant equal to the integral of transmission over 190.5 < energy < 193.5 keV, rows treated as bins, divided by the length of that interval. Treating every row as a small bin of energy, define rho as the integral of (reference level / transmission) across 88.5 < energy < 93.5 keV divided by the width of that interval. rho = 0.95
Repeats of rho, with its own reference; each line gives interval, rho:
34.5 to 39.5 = 0.96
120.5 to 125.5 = 0.93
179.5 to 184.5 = 0.91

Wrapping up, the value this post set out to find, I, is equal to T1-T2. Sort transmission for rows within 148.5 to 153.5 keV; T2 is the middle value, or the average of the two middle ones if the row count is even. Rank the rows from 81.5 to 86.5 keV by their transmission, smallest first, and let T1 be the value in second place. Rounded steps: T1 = 2.2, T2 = 2.50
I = -0.30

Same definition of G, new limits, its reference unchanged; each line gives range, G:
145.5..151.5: -2.1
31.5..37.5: -2.1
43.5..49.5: -2.3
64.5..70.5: -2.0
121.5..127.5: -2.3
